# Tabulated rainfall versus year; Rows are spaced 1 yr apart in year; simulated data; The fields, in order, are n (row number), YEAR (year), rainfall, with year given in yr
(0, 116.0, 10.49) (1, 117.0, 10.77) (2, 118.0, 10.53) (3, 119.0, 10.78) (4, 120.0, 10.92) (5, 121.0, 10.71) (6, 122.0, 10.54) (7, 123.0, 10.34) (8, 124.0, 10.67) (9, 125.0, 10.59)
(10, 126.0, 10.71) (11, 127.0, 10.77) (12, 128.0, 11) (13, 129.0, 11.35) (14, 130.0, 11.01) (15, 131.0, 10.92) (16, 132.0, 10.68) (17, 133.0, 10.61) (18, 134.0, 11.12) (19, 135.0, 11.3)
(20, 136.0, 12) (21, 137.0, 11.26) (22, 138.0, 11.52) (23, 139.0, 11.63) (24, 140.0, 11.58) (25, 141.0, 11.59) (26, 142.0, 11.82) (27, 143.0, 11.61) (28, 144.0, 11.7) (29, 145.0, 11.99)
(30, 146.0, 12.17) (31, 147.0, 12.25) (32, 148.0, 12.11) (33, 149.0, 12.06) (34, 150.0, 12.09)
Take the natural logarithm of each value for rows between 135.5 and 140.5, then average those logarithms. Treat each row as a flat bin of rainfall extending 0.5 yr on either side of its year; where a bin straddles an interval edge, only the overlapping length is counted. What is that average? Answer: 2.45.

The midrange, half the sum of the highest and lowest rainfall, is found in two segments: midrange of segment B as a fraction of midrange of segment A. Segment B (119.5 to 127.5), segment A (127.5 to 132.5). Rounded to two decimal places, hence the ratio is 0.97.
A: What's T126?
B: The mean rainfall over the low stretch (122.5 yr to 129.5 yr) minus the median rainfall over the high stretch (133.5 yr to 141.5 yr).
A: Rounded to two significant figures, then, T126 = -0.77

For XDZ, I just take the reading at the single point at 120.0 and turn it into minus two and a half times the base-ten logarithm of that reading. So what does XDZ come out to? -2.60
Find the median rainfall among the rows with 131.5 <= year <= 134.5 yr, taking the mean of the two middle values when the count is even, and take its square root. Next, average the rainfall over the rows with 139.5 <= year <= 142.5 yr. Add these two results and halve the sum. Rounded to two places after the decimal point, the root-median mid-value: 7.47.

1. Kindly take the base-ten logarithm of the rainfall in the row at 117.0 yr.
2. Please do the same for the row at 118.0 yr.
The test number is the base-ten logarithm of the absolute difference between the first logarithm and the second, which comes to -2.01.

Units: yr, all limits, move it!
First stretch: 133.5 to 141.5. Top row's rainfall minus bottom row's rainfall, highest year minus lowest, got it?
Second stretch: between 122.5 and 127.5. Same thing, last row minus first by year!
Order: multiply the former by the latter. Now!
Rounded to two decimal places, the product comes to 0.20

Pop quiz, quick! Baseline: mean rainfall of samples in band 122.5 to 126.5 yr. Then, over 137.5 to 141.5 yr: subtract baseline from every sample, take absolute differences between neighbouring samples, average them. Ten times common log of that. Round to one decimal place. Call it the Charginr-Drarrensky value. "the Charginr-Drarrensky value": -12.5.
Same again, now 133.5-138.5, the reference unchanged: -3.3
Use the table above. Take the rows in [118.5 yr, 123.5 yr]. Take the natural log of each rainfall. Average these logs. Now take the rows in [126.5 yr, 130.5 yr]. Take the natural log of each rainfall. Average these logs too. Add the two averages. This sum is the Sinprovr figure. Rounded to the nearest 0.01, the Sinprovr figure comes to 4.77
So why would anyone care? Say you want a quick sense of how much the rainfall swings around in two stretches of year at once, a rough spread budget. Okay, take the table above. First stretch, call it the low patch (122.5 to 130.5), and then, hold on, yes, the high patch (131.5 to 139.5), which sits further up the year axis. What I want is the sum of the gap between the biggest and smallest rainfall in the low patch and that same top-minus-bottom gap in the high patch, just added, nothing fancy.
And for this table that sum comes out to 2.40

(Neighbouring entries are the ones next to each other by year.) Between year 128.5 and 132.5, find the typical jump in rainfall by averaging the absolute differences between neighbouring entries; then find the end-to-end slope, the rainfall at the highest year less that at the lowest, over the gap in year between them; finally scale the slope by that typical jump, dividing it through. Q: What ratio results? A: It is -1.0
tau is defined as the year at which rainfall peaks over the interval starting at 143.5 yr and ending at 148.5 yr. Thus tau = 147.0 yr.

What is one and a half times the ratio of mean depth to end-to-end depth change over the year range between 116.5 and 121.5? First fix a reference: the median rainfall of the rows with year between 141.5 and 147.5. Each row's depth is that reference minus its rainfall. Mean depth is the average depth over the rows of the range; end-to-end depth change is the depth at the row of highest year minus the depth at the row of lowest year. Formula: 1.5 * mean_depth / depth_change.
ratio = 29.1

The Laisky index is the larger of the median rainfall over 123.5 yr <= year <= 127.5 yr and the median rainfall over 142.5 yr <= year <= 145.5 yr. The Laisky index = 11.7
